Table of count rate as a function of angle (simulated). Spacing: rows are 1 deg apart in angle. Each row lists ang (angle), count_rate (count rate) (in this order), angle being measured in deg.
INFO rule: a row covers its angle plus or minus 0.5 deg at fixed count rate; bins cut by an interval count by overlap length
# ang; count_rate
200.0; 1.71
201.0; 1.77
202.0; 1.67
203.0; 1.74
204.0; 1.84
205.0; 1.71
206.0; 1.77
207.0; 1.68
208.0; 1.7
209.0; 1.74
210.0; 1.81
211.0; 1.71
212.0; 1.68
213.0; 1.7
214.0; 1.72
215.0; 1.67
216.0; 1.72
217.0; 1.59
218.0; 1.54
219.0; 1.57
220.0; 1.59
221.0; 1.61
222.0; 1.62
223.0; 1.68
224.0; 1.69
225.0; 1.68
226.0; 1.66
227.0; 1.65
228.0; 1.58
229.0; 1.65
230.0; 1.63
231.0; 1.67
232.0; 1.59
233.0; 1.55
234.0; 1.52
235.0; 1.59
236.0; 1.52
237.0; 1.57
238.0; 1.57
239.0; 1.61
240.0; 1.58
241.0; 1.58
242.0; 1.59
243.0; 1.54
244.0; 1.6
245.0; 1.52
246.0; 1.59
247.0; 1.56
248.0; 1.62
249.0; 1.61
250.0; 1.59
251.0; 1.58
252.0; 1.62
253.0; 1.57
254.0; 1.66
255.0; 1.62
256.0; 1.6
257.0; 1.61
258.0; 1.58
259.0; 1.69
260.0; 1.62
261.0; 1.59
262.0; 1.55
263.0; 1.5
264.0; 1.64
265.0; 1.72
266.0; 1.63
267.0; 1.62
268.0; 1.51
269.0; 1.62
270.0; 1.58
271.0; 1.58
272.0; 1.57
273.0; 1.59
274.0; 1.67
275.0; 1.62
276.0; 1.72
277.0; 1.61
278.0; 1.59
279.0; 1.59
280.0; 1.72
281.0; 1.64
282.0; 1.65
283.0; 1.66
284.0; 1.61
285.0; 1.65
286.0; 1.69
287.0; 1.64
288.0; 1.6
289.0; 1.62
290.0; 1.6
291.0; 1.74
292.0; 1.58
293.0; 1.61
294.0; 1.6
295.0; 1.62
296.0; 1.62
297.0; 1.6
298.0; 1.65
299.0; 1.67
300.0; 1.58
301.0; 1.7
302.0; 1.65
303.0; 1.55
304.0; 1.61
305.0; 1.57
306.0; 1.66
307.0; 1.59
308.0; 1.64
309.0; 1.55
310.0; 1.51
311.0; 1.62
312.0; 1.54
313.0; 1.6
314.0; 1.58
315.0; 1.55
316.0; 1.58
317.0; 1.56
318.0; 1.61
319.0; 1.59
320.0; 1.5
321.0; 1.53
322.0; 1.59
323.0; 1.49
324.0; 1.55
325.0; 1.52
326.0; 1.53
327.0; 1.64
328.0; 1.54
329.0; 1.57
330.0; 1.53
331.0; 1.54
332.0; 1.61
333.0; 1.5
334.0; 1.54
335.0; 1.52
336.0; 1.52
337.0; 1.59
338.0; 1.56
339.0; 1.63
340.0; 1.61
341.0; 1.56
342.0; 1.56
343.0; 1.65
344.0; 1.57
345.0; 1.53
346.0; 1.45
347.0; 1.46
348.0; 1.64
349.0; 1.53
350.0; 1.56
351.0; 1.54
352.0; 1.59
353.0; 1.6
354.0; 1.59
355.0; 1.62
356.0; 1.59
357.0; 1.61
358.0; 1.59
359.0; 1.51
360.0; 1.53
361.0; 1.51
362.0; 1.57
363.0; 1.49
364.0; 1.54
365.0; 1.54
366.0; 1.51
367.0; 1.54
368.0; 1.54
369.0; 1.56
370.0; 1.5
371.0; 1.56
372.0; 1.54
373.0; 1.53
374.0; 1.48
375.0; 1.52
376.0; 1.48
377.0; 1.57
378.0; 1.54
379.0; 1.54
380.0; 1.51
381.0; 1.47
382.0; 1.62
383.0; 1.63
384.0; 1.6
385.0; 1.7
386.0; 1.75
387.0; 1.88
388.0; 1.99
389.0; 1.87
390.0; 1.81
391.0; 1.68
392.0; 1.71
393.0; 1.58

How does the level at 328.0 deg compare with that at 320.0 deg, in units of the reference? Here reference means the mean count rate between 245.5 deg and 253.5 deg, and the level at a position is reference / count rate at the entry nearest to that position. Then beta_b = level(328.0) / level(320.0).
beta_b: 0.97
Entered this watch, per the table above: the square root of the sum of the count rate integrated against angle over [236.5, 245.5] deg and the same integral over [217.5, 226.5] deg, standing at 5.37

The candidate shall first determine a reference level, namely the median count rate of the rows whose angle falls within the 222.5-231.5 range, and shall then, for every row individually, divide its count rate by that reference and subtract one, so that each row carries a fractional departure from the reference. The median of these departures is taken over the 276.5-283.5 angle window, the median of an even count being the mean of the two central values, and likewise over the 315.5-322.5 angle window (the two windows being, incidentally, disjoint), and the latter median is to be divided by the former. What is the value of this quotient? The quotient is 4.0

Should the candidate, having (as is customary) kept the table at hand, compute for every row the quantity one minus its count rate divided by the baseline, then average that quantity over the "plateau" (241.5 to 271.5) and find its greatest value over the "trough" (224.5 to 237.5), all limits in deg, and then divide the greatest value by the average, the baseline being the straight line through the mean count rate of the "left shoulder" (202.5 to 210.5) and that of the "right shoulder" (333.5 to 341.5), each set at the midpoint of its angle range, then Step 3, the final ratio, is 2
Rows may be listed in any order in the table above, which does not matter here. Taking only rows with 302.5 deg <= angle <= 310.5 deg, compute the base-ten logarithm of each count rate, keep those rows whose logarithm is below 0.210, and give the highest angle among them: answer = 310.0 deg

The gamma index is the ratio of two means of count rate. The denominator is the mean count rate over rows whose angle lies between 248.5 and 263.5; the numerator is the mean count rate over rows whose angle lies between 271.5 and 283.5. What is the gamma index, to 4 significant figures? 1.023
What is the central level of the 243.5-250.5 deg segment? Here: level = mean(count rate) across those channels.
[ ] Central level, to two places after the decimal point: 1.58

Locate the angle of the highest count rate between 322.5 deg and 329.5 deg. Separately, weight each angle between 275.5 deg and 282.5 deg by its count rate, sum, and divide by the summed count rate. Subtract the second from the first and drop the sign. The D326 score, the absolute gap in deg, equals 48.0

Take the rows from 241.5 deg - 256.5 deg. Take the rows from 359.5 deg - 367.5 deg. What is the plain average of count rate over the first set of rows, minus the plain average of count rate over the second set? 0.063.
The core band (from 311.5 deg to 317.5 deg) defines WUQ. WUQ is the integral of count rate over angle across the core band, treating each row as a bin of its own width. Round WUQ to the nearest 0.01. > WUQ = 9.41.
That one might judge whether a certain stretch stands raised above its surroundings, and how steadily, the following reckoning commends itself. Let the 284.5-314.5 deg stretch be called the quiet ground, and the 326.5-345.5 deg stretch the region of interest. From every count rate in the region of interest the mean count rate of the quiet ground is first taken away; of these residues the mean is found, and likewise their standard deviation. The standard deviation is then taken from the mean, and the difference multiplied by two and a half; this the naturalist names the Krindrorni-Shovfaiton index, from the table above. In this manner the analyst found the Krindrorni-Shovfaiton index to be -0.23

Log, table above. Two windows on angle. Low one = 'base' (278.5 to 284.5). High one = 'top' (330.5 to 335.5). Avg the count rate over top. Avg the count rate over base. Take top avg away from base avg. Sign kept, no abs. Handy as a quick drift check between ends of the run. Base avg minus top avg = 0.103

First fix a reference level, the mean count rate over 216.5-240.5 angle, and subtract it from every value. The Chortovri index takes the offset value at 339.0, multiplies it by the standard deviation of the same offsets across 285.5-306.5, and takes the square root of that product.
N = 0.034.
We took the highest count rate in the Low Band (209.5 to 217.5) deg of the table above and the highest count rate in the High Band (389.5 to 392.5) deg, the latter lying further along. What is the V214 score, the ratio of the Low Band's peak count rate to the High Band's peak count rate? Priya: 1.00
